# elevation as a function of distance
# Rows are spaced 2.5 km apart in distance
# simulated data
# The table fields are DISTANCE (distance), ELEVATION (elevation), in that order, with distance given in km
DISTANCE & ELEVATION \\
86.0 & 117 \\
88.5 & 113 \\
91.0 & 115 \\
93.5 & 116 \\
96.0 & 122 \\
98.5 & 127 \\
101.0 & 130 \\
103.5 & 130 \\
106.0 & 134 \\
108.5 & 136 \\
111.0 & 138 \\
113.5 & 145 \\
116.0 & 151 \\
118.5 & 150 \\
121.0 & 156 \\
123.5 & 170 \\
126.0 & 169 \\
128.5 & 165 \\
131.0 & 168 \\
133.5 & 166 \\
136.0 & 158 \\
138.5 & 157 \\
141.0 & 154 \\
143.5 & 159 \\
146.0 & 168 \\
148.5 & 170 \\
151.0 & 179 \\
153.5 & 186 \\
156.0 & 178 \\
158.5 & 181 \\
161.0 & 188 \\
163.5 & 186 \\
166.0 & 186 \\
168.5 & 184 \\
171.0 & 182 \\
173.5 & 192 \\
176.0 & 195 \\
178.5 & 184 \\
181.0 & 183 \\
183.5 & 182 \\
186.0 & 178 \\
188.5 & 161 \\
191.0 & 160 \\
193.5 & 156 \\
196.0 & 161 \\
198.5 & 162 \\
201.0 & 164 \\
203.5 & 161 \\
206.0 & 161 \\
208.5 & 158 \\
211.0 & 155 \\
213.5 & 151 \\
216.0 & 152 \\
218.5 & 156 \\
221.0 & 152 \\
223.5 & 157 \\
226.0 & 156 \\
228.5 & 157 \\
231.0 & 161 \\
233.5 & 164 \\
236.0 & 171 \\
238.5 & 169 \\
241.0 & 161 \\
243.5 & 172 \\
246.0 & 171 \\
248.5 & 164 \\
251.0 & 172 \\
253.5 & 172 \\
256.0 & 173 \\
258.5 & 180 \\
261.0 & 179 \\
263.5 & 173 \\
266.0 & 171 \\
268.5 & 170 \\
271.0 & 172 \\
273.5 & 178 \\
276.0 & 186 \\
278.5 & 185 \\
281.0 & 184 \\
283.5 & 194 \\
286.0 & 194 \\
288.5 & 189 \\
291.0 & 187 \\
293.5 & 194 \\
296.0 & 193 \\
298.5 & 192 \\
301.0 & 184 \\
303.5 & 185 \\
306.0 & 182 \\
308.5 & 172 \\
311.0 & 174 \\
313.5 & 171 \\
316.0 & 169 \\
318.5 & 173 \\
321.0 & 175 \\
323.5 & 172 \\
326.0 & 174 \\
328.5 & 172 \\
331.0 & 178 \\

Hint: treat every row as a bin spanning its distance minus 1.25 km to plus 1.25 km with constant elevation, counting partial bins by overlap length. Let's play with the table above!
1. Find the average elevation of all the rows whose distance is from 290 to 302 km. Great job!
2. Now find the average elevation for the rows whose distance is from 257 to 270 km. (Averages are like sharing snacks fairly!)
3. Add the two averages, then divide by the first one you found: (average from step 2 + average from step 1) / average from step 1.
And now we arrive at 1.92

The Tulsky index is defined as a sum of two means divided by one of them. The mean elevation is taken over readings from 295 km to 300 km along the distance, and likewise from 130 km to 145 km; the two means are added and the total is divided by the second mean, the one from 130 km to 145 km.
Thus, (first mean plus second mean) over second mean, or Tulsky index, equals 2.20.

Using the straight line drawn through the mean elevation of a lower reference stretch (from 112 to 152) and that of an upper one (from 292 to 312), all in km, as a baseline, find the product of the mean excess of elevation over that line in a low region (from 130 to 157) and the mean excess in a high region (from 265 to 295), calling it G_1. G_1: 10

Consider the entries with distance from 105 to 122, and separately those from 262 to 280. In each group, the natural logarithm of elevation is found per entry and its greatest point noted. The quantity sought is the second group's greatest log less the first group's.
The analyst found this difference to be 0.18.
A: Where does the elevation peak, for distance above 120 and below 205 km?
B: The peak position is 176.0 km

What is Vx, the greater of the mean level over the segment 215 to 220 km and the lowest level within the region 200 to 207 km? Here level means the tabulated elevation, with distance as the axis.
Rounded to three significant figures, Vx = 161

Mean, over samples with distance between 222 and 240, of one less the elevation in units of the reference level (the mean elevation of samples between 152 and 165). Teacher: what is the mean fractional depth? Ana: 0.12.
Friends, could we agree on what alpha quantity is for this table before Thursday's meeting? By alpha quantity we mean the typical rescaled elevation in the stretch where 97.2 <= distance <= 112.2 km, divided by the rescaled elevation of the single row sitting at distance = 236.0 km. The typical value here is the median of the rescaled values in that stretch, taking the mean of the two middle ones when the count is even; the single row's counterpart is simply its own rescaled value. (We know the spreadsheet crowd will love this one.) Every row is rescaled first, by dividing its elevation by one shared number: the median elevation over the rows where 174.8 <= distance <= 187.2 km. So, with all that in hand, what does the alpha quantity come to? 0.77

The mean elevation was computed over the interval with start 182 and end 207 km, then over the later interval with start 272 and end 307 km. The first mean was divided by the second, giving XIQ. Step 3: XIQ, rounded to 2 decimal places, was 0.88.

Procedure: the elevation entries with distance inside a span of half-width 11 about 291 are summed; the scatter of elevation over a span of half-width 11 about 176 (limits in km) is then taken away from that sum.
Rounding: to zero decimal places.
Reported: 1706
